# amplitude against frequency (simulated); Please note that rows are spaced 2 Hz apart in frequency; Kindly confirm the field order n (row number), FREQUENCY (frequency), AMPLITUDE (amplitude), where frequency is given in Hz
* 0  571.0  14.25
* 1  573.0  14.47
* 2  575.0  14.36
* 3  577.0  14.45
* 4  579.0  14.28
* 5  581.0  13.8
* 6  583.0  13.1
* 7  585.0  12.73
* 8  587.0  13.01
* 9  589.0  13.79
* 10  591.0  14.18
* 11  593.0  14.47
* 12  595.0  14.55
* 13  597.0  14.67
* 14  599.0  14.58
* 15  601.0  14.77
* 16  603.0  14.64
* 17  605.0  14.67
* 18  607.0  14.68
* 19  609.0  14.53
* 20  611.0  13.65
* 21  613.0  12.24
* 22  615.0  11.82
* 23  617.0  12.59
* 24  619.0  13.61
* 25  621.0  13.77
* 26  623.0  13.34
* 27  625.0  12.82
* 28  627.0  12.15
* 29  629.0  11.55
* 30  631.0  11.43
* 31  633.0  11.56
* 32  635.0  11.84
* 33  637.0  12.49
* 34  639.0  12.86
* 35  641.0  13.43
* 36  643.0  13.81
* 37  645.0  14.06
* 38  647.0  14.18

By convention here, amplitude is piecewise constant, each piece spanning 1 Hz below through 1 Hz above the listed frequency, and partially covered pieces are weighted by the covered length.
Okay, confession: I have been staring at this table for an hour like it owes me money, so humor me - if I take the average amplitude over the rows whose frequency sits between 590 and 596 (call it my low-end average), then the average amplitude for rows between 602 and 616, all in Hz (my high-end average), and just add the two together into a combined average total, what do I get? 28.1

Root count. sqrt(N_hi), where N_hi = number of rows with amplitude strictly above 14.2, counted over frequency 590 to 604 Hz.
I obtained 2.45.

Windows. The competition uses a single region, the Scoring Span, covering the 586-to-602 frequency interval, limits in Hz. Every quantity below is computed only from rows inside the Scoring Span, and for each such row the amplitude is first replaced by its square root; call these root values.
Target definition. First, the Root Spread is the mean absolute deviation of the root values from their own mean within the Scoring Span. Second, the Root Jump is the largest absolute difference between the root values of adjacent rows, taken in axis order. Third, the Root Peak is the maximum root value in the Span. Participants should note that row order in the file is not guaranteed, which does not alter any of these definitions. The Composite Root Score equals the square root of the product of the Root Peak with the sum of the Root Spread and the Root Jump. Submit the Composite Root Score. 0.80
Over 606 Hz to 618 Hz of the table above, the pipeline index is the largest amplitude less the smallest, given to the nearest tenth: 2.9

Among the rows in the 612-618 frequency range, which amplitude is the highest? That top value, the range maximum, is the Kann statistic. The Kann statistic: 12.59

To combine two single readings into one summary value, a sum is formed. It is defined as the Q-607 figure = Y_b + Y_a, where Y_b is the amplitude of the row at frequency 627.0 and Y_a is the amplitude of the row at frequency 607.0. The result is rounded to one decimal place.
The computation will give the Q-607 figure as 26.8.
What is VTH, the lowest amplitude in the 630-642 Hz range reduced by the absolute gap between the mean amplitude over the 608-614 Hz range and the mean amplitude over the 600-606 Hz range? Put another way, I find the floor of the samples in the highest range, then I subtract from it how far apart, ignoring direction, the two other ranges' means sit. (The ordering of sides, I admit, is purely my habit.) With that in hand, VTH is 10.2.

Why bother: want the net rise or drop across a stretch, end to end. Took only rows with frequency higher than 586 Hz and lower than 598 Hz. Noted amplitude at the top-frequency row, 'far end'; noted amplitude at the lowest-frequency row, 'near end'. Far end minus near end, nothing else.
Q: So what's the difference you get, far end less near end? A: 1.7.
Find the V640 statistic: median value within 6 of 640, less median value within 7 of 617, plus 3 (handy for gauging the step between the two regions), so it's 2.8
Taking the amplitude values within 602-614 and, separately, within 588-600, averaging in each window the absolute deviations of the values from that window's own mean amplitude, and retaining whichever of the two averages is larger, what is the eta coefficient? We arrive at 0.749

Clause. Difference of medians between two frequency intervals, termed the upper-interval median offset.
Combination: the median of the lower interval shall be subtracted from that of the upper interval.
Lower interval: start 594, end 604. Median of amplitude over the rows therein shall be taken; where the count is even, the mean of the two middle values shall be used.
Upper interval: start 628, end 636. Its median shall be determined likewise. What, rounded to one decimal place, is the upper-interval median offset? -3.1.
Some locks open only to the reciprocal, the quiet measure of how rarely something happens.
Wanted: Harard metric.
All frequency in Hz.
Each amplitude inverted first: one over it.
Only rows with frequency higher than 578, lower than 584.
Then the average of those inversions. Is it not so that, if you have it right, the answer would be 0.073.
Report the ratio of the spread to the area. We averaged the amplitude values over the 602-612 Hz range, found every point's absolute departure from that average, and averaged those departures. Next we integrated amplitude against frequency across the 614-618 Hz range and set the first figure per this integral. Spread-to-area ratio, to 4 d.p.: 0.0064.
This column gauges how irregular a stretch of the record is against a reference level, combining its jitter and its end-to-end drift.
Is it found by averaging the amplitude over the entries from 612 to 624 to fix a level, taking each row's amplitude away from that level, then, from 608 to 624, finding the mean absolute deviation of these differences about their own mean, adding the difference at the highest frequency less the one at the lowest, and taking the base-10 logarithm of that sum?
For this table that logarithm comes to 0.28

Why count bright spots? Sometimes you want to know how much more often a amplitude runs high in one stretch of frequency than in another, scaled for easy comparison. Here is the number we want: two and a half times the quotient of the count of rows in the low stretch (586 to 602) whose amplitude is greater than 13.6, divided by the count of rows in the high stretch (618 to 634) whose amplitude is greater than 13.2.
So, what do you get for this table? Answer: 6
